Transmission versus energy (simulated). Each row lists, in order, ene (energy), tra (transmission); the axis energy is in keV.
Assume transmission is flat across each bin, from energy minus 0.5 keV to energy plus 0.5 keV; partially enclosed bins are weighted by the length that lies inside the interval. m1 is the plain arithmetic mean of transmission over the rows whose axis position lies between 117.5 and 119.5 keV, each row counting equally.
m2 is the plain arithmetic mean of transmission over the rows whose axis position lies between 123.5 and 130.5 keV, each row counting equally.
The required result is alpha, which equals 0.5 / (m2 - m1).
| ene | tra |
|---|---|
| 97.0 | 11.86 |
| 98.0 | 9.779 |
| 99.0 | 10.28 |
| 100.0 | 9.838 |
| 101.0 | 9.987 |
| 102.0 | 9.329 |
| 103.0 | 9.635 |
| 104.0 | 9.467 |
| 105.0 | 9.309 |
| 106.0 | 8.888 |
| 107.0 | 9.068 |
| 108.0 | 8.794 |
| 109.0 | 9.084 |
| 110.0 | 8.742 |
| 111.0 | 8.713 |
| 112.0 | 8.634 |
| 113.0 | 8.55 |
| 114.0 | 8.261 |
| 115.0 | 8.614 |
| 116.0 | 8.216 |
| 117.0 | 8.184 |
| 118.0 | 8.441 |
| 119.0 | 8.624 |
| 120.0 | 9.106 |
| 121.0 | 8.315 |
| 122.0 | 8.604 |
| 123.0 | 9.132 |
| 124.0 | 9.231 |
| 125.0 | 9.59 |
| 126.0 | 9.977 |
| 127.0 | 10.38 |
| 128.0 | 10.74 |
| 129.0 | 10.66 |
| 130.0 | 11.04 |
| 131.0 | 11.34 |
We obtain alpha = 0.3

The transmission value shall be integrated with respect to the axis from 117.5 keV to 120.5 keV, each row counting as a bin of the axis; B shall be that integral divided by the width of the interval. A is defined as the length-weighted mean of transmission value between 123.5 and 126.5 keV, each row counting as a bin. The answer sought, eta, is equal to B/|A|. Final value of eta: 0.91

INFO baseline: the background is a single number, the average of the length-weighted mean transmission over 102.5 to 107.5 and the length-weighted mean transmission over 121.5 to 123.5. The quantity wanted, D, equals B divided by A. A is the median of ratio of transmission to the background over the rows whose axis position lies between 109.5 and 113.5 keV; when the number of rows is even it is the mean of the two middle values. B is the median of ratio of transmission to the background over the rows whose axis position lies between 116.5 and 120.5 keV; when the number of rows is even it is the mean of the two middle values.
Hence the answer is 0.98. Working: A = 0.96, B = 0.94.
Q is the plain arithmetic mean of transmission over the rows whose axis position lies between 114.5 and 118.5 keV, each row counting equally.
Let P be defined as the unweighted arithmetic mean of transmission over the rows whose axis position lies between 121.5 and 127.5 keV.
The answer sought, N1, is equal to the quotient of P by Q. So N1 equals 1.13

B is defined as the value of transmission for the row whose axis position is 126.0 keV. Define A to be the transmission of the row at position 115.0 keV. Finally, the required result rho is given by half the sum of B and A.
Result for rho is 9.3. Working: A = 8.614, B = 9.977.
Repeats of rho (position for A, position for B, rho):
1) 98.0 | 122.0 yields 9.2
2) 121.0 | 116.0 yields 8.3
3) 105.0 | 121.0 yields 8.8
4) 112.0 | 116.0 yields 8.4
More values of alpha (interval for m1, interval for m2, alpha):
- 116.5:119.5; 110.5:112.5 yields 1.9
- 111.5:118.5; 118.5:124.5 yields 1.2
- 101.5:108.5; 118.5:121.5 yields -0.9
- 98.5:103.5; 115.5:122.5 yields -0.4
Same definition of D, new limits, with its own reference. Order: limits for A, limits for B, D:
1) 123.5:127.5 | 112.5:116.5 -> 0.86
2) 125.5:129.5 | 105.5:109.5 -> 0.85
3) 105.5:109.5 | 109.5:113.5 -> 0.97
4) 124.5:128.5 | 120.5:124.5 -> 0.87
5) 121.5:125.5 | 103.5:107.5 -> 1.00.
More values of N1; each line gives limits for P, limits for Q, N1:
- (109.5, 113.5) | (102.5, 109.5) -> 0.94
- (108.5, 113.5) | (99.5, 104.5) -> 0.91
